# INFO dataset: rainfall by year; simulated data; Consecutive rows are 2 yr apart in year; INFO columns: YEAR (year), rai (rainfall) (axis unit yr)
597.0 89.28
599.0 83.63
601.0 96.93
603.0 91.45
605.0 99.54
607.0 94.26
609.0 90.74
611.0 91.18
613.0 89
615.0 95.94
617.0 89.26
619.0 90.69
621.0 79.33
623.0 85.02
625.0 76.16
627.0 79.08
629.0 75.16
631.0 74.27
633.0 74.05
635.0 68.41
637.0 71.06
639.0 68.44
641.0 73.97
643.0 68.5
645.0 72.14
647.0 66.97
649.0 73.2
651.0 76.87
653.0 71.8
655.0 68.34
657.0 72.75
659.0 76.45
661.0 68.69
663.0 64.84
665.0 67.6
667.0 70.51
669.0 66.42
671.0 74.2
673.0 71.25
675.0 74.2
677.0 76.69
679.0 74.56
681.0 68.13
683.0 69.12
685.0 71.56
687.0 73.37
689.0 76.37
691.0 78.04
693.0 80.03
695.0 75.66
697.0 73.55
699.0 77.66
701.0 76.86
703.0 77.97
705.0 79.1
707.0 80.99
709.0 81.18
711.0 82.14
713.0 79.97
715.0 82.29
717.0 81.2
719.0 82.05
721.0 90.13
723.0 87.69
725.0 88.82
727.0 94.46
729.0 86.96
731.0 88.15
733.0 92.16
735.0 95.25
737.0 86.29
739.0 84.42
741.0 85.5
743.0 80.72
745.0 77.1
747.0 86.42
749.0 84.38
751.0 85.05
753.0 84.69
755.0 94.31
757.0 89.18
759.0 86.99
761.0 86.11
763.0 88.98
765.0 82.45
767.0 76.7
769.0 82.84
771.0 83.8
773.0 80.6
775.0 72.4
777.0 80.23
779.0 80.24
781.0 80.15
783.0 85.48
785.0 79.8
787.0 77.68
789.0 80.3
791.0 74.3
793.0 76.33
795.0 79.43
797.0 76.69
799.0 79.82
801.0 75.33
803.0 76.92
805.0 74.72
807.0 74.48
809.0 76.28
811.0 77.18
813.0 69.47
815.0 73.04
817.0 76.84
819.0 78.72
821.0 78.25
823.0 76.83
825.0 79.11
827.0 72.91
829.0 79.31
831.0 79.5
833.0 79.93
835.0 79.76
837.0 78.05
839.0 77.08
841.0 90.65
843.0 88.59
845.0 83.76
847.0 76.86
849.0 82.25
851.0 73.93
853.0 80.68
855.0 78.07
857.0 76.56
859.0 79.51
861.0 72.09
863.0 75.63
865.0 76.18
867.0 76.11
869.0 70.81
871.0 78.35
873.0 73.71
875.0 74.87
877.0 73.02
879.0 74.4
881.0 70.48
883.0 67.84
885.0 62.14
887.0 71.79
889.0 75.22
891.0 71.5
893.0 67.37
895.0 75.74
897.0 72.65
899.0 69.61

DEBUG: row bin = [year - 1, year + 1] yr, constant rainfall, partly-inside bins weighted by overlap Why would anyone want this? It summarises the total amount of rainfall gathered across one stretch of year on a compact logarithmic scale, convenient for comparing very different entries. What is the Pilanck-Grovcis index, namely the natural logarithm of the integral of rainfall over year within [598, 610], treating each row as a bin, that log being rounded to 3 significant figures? 7.01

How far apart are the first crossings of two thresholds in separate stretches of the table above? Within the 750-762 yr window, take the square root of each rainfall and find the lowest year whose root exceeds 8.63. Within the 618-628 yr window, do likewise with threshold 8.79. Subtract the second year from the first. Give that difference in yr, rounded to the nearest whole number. 132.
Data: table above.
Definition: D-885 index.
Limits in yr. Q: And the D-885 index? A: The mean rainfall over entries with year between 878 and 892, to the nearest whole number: 70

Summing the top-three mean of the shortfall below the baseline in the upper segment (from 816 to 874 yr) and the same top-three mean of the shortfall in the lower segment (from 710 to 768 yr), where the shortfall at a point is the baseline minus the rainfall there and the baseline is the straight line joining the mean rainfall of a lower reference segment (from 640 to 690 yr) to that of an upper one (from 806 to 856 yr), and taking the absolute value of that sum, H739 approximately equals 4.8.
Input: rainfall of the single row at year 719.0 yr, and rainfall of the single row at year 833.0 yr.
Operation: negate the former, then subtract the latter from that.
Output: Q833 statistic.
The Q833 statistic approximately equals -162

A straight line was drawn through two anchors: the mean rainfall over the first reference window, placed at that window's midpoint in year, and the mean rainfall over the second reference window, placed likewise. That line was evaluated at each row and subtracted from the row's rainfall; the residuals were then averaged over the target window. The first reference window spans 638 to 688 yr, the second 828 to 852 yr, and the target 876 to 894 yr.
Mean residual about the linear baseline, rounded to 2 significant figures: -13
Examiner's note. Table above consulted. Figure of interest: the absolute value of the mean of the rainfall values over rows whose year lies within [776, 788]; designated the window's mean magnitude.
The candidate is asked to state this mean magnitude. 81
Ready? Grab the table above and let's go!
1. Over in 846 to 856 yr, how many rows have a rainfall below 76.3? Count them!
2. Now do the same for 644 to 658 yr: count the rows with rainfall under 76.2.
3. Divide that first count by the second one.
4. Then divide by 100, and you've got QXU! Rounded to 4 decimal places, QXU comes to 0.0017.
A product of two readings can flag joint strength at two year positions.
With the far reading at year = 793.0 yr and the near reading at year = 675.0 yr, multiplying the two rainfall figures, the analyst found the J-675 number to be 5664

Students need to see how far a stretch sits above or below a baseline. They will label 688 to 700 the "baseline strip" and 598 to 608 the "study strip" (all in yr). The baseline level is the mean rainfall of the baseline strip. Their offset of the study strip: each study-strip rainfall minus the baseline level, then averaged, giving 16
